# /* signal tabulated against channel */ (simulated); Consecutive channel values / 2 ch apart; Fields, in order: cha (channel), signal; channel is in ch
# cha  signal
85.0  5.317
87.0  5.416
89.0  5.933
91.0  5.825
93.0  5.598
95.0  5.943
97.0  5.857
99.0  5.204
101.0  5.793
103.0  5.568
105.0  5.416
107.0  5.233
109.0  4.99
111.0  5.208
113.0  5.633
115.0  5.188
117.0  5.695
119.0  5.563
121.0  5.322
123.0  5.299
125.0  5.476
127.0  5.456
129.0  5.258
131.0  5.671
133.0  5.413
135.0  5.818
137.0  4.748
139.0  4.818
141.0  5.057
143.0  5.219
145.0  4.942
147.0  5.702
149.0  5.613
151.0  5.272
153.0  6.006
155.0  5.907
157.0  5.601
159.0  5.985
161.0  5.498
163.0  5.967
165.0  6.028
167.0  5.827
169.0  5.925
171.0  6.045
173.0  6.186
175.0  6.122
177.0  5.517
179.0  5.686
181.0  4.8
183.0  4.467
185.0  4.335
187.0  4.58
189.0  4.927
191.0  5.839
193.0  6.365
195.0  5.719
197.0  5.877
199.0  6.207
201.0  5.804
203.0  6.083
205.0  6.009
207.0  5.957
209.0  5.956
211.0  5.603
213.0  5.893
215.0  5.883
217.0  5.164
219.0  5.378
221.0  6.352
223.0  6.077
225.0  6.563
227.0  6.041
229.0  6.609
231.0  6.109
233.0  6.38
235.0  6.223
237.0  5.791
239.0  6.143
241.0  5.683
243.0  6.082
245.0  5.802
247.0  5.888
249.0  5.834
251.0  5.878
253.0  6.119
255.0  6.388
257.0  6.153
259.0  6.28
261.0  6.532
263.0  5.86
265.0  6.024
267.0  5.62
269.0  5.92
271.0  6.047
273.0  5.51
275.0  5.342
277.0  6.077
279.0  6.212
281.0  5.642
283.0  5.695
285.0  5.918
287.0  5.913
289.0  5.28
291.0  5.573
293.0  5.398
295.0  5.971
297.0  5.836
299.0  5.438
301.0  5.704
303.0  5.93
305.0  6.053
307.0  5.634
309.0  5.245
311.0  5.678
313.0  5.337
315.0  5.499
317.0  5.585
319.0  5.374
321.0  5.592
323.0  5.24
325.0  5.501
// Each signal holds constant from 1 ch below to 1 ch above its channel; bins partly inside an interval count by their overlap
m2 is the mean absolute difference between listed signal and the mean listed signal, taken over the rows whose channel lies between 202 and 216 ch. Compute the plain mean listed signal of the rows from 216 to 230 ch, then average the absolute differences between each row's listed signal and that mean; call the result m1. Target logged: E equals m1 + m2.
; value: 0.53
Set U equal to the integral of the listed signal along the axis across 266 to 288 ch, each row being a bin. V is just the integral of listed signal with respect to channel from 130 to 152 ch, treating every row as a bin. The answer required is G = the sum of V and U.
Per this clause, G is 244.3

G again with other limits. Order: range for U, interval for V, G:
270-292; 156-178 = 255.8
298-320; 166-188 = 241.9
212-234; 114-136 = 253.2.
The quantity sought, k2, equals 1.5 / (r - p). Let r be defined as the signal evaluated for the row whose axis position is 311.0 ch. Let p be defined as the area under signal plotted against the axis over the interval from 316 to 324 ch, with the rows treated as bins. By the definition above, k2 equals -0.040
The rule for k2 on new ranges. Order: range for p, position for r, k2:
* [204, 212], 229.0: -0.037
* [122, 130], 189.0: -0.039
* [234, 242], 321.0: -0.036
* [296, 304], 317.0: -0.037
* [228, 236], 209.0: -0.034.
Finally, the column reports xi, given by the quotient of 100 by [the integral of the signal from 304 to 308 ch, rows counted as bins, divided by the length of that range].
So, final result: 17.1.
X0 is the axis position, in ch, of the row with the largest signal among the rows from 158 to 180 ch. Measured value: 173.0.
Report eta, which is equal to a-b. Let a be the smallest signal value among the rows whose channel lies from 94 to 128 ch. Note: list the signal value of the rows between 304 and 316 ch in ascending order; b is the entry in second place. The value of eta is -0.35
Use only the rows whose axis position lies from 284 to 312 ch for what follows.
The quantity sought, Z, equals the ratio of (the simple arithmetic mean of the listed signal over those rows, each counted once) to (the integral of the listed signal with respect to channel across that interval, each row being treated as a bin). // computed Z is 0.04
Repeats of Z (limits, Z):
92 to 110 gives 0.06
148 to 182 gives 0.03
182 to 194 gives 0.08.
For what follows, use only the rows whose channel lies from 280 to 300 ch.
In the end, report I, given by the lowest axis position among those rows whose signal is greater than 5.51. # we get 281.0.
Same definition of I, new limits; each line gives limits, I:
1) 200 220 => 201.0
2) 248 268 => 249.0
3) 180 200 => 191.0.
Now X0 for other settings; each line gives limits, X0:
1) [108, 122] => 117.0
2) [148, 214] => 193.0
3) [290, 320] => 305.0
